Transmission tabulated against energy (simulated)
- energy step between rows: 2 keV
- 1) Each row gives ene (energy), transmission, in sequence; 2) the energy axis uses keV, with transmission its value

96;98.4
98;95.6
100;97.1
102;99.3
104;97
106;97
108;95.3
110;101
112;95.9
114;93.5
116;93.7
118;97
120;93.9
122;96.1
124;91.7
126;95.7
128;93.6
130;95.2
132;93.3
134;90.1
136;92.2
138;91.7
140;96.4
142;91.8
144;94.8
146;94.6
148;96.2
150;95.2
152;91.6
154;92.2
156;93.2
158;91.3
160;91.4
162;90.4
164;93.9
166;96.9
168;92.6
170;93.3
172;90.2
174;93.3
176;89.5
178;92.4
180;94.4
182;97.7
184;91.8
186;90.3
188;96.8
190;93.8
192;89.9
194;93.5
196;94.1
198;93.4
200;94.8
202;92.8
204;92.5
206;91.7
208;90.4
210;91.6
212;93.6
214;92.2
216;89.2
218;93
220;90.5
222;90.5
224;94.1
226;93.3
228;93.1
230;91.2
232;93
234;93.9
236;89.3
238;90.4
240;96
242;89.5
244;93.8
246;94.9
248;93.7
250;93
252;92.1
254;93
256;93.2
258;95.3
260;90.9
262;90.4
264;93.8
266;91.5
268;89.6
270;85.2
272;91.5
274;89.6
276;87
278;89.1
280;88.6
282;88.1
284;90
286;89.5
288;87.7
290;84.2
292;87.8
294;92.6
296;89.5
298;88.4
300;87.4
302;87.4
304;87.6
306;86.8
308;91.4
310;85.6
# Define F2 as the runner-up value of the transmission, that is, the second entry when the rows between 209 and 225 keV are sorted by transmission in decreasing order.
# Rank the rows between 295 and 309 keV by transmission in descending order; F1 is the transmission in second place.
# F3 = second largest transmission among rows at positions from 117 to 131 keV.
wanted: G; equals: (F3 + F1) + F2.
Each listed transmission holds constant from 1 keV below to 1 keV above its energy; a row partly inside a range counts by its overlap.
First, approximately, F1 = 89.5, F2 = 93.6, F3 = 96.1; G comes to 279.2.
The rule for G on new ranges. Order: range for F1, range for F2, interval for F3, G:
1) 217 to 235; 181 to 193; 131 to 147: 285.5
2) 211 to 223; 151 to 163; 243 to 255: 279.0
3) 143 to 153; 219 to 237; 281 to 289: 278.6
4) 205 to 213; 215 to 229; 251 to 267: 278.8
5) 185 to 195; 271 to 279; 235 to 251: 278.3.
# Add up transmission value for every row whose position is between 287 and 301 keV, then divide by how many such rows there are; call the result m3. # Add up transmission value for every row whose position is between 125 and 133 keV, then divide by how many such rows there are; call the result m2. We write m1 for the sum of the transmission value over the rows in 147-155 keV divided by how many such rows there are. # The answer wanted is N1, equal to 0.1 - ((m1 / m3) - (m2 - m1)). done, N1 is -0.3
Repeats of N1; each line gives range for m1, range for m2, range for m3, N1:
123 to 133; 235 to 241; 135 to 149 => -2.9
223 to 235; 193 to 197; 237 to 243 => -0.2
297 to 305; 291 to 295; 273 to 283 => 1.6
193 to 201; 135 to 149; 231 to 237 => -0.9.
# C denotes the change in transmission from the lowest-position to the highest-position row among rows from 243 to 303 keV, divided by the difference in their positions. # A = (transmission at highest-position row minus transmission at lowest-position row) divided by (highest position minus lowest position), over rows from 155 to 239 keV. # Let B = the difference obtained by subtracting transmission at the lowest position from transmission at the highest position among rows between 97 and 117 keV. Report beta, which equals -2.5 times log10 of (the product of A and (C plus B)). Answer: 2.9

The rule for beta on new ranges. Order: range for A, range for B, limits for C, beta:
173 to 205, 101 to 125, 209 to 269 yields 1.7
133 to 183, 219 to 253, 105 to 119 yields 1.5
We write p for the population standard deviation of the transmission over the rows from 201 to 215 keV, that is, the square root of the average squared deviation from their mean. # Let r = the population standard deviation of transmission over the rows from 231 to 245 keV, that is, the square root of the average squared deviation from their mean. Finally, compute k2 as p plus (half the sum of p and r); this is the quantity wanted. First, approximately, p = 0.9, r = 2.4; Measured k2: 2.60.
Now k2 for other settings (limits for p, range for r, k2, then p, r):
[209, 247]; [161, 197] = 4.09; 1.9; 2.4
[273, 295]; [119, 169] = 3.96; 2.0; 2.0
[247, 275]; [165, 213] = 4.67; 2.4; 2.1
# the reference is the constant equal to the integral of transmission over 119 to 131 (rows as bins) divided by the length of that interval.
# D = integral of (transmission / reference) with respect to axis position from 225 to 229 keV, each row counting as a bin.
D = 3.95 keV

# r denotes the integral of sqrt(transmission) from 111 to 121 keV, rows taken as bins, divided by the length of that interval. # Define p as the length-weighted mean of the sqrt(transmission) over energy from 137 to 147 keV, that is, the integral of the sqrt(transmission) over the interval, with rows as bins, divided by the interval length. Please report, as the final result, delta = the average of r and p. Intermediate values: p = 9.69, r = 9.74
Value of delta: 9.71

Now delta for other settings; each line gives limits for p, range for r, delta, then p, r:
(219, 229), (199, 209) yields 9.61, 9.61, 9.61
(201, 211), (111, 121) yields 9.66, 9.58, 9.74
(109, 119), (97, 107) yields 9.83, 9.81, 9.86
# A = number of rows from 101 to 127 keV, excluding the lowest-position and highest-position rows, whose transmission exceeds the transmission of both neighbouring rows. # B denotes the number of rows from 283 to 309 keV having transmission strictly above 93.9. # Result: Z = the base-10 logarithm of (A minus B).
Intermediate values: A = 3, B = 0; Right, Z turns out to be 0.5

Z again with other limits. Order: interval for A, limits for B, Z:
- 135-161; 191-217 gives 0.3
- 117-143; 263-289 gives 0.7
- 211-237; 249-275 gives 0.3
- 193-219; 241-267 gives 0.0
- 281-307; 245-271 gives 0.0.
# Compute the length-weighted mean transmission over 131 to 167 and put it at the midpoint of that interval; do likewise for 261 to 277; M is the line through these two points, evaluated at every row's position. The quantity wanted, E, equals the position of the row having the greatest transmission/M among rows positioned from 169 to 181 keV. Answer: 180 keV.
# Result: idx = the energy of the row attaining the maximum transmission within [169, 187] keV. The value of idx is 182 keV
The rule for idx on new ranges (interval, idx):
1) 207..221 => 212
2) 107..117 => 110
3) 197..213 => 200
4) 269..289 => 272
